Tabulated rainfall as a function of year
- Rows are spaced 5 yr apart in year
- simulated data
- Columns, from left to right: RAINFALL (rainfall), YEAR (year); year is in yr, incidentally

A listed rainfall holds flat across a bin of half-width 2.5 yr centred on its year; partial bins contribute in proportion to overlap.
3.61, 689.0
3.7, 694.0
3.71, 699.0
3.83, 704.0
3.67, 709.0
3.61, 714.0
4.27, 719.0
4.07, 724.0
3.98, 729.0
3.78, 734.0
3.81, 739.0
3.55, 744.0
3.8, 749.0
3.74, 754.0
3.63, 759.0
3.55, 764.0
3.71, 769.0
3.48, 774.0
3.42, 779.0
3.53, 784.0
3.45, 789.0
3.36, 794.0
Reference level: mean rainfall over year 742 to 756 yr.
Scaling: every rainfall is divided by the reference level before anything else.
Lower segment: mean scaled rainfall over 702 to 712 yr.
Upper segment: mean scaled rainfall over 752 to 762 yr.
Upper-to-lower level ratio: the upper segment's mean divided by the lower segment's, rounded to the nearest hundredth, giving 0.98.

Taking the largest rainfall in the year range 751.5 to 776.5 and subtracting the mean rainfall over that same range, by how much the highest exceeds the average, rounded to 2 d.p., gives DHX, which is 0.12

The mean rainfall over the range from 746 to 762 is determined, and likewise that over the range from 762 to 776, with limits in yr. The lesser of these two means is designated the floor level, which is 3.58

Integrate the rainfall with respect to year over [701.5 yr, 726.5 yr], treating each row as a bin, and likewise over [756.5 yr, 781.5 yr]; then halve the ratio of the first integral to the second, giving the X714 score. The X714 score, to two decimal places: 0.55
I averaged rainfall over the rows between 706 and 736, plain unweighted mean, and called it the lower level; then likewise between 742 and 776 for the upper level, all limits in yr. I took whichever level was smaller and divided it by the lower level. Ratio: 0.93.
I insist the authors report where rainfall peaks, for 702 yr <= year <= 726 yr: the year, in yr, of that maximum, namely 719.0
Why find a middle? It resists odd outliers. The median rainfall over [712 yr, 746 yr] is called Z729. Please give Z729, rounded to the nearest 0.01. 3.81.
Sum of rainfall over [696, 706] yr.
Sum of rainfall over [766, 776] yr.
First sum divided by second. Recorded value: 1.05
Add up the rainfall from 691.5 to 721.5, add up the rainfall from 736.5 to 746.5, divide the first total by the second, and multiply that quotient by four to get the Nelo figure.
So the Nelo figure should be 12.4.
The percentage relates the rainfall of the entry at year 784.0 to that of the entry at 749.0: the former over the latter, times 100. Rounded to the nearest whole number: 93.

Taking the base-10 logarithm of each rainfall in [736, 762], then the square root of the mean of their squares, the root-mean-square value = 0.569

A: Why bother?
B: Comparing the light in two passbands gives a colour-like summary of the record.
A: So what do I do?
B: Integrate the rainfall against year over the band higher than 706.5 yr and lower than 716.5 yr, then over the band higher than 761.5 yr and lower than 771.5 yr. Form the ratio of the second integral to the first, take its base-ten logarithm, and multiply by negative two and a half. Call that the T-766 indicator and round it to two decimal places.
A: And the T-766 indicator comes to 0.00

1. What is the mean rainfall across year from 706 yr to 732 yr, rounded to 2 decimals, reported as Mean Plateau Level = 3.92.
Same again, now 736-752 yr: 3.72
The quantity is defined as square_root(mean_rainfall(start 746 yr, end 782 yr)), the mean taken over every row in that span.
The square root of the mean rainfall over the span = 1.90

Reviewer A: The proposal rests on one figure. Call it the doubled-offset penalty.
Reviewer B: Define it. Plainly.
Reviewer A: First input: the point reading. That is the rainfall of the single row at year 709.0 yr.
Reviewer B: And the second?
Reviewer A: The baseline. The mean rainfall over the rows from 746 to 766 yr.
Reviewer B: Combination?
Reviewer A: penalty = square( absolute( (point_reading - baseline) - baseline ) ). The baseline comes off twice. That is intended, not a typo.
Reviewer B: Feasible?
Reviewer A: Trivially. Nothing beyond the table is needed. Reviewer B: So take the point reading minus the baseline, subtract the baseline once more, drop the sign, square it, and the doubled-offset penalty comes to 13.6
